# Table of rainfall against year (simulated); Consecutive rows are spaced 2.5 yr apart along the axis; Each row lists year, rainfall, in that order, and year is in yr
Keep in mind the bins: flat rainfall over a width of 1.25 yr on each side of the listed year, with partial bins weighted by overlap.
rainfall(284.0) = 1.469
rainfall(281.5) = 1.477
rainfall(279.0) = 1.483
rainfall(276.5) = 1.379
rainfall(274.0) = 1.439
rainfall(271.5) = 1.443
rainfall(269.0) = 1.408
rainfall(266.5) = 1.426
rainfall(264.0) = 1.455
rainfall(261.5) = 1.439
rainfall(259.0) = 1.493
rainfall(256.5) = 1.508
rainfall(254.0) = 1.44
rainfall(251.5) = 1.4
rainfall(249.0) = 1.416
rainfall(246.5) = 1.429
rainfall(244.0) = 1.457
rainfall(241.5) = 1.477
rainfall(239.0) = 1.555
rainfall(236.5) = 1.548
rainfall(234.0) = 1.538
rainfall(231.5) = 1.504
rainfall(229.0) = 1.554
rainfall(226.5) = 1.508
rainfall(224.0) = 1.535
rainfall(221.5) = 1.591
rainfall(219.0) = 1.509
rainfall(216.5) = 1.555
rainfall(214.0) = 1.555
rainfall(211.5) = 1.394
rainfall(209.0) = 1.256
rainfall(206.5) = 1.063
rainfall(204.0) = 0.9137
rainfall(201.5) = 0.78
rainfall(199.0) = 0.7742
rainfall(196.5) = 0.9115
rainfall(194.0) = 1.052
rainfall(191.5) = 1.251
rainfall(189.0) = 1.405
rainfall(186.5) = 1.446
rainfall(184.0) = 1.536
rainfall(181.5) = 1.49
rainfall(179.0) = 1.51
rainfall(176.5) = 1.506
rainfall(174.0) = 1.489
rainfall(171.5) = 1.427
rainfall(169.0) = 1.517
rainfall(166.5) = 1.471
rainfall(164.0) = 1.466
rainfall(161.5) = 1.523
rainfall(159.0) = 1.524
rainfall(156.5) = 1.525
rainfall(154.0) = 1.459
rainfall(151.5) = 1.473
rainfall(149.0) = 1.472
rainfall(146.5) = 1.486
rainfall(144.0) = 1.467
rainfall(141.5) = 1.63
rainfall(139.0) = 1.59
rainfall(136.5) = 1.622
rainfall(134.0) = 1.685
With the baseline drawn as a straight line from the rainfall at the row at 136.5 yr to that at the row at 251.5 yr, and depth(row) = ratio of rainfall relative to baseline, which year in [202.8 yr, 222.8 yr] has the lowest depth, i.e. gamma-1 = 204.0 yr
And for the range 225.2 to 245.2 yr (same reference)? 244.0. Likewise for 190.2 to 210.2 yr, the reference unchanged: 199.0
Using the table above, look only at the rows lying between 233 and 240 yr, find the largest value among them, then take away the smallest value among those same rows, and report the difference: 0.017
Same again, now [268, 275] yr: 0.035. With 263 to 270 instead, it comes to 0.047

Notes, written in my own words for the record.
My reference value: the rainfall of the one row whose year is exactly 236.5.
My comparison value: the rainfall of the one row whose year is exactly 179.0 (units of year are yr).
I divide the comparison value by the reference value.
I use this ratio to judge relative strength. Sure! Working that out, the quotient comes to 0.975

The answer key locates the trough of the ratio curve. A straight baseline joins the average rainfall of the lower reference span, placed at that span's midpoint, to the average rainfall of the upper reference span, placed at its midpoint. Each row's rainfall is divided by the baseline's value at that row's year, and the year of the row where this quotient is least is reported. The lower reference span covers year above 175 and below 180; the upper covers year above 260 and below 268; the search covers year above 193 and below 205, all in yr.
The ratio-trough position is 199.0 yr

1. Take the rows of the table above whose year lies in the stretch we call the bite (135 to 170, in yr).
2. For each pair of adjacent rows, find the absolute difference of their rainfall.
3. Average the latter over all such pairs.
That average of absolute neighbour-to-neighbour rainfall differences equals 0.035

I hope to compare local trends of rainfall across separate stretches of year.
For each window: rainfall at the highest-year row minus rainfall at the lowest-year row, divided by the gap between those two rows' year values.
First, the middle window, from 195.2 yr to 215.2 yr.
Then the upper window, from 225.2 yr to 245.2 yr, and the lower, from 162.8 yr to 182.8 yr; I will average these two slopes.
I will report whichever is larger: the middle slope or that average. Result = 0.037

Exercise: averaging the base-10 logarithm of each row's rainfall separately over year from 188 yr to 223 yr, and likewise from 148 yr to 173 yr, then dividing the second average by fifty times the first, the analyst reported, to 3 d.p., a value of 0.048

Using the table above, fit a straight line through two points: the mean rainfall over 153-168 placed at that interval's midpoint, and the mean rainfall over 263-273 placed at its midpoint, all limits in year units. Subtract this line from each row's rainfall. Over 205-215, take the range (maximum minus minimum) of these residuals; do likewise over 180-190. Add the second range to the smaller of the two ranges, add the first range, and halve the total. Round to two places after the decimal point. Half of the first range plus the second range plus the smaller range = 0.38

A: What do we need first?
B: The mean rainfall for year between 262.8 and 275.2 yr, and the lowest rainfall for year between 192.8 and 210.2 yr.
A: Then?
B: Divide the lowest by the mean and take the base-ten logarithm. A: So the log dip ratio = -0.27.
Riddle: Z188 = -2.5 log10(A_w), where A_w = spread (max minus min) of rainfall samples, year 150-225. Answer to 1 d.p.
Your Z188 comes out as 0.2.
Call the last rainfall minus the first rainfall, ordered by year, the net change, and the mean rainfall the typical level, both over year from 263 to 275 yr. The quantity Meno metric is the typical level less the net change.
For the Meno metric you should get 1.45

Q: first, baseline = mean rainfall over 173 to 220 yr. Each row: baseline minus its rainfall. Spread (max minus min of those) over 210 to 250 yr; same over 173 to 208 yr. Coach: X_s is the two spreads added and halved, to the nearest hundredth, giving 0.48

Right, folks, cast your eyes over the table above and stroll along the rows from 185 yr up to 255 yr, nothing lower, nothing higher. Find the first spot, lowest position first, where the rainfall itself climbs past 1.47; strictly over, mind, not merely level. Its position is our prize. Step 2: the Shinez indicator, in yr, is 214.0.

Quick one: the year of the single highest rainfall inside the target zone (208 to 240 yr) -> 221.5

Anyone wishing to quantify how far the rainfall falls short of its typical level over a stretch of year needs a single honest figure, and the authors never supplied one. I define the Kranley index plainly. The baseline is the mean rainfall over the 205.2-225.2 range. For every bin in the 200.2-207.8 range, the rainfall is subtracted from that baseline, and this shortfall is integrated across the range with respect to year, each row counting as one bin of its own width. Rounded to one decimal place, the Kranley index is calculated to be 3.9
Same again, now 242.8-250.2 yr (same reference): 0.0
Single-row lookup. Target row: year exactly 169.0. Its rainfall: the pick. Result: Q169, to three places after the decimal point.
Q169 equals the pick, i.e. 1.517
